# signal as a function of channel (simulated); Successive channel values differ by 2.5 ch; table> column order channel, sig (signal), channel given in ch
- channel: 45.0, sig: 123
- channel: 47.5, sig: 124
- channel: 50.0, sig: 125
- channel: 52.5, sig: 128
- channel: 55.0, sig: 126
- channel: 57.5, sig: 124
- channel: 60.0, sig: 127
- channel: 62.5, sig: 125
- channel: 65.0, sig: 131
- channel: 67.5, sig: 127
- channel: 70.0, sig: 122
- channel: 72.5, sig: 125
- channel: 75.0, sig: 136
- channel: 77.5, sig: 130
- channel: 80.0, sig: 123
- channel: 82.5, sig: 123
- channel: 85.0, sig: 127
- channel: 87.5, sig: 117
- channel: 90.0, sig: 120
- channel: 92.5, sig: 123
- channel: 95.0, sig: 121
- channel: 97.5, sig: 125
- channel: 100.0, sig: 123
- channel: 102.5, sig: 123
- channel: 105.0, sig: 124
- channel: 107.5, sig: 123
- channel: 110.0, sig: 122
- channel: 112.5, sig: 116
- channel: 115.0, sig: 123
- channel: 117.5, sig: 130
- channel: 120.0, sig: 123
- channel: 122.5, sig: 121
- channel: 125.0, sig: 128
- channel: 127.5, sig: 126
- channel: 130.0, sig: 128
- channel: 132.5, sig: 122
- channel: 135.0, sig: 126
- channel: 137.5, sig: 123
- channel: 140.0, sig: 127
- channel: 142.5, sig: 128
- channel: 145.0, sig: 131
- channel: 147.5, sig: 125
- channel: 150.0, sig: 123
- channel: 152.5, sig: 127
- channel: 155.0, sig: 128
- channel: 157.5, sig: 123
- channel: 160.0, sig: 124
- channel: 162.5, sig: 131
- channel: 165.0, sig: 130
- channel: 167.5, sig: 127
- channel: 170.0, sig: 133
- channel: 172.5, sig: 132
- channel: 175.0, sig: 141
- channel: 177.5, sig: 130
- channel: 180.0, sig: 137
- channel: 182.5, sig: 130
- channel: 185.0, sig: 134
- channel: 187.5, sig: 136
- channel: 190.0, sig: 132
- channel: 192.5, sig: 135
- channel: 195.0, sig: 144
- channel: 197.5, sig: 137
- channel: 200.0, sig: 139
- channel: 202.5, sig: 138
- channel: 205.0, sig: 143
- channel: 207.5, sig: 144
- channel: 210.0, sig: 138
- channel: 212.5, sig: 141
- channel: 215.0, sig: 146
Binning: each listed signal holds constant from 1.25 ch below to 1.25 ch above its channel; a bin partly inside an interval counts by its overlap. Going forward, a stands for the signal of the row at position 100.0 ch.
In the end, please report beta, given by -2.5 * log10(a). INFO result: -5.22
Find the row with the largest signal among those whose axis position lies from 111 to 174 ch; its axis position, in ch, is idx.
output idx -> 170.0 ch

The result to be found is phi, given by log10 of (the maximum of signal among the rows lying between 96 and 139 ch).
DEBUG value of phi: 2.114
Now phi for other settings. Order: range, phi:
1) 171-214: 2.158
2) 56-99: 2.134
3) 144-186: 2.149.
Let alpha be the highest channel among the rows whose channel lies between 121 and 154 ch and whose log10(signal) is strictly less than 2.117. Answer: 152.5 ch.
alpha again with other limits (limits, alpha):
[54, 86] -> 85.0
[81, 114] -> 112.5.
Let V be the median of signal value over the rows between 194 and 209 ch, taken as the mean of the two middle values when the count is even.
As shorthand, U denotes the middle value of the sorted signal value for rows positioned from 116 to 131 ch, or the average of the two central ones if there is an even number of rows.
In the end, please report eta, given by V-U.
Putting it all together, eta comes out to 14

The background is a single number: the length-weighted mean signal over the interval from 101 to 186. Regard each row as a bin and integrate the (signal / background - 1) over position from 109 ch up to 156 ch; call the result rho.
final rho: -0.70 ch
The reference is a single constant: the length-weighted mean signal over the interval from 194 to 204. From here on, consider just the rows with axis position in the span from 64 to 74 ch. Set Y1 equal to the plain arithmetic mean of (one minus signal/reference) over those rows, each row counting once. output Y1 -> 0.095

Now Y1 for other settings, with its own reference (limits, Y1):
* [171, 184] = 0.039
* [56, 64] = 0.101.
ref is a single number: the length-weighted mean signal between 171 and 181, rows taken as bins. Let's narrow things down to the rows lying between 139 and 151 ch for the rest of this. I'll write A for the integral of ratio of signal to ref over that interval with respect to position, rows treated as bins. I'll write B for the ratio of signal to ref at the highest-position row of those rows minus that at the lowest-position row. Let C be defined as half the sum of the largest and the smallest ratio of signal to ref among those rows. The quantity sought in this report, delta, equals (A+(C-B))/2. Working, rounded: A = 11.29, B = -0.030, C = 0.941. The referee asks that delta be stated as 6.13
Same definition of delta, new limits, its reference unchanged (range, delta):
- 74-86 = 6.19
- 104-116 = 5.85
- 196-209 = 7.25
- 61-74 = 6.55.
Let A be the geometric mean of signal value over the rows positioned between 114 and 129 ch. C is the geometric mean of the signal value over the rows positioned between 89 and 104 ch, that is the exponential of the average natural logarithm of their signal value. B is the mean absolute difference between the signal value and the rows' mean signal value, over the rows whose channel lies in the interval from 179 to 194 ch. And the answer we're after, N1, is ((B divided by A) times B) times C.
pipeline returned 3.9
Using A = 125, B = 2.0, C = 122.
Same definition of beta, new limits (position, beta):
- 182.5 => -5.28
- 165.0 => -5.28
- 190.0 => -5.30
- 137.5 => -5.22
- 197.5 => -5.34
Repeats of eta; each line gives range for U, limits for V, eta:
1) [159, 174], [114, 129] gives -6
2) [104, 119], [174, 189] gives 12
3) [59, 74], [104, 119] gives -3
